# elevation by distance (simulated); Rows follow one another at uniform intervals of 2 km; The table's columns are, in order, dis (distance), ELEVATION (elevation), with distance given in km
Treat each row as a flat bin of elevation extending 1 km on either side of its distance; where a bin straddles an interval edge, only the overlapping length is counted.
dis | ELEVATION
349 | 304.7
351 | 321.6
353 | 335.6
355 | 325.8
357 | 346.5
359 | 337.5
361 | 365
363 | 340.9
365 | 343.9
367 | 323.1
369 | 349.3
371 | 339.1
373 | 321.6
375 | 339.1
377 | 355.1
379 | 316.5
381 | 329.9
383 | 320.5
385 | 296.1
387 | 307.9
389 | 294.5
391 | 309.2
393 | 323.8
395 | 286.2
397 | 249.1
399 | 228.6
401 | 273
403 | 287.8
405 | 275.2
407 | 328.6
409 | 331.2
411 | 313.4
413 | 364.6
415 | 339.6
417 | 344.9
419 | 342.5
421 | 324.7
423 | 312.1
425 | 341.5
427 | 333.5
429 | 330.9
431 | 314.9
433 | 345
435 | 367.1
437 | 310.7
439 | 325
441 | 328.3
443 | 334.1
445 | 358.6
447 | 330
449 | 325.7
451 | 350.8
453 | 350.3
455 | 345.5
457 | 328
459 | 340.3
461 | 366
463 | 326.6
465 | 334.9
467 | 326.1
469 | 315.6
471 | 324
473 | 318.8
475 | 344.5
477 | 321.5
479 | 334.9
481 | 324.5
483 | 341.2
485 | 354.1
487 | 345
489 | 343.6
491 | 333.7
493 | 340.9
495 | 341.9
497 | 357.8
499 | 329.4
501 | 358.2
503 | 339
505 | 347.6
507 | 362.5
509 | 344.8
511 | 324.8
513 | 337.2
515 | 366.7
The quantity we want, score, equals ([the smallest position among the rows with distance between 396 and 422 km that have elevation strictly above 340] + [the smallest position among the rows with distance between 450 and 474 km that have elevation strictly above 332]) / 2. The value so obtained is 432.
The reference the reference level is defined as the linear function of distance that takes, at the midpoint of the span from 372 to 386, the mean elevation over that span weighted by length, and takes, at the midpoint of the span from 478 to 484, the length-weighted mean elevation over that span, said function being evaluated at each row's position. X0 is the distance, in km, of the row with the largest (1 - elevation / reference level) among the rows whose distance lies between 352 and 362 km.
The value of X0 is 355 km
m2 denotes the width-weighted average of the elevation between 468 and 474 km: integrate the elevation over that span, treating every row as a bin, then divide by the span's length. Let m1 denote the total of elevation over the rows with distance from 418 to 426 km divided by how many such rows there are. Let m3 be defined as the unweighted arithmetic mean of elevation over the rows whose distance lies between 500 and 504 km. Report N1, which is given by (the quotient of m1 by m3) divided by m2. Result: 0.0030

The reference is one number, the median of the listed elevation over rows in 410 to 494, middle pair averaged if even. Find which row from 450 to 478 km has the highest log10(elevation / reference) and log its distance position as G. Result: 461 km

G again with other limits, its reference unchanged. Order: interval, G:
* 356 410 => 361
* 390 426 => 413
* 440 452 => 445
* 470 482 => 475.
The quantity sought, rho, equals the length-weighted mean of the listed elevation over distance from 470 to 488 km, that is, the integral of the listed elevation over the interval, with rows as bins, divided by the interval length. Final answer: 334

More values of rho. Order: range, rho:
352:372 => 341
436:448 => 331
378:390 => 311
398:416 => 305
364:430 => 317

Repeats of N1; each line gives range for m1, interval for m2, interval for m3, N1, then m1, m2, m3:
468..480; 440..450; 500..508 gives 0.0028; 327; 335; 352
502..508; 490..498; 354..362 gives 0.0030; 350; 344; 344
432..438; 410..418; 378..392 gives 0.0032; 341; 341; 311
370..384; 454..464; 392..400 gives 0.0036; 332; 341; 272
